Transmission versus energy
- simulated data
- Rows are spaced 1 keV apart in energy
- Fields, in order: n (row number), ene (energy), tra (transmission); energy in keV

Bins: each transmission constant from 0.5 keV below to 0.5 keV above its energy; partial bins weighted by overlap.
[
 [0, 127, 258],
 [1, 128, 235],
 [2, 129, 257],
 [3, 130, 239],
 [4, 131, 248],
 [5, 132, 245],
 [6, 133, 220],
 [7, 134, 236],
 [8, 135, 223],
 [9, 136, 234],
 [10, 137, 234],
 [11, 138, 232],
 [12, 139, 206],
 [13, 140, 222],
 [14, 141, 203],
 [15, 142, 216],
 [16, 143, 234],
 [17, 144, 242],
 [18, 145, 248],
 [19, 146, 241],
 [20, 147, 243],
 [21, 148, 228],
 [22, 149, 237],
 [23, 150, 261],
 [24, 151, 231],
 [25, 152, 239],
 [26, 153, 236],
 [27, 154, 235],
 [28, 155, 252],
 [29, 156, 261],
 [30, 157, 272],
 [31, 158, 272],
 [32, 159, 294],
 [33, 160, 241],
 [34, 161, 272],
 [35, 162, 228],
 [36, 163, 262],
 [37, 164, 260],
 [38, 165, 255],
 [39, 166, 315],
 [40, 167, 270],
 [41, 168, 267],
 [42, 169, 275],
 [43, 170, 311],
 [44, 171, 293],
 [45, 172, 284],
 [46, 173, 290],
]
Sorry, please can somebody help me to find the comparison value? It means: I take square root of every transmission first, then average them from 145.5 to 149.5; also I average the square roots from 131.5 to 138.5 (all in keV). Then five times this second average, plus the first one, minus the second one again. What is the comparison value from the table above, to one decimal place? 76.3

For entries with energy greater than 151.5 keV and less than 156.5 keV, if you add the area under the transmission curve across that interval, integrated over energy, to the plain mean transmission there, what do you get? 1468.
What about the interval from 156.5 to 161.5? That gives 1621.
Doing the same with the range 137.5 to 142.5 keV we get 1295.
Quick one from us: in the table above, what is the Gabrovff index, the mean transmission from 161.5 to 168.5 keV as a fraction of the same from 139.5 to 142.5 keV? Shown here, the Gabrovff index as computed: 1.24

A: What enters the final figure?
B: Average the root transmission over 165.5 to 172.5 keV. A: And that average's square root 4.12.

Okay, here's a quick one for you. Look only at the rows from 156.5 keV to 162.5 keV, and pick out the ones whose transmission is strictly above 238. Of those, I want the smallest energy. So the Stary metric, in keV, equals 157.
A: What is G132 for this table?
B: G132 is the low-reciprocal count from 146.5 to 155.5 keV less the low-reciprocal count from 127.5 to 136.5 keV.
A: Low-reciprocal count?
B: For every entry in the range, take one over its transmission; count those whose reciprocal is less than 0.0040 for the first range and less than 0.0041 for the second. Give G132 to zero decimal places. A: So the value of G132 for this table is -1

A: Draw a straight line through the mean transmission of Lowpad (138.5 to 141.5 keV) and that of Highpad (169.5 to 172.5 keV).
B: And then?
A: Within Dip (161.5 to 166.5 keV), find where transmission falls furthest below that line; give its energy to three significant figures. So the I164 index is 162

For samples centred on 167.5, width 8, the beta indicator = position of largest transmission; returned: 166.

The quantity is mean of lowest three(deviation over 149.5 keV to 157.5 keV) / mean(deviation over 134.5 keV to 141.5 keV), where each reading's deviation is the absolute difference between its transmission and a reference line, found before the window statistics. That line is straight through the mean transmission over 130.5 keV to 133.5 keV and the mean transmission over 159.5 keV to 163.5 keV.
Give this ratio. 0.4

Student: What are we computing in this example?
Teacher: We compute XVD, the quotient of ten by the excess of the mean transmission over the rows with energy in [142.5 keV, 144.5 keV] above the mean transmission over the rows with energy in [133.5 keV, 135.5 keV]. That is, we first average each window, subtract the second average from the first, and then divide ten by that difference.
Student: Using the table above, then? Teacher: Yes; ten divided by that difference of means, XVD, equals 1.2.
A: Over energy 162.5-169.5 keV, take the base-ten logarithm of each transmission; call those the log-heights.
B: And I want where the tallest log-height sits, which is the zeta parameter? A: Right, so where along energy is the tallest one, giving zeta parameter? 166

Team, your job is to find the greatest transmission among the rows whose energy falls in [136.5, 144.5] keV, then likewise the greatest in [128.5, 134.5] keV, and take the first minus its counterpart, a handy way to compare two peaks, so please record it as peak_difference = -15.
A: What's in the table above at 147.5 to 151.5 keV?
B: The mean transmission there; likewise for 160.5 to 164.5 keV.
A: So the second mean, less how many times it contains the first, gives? 254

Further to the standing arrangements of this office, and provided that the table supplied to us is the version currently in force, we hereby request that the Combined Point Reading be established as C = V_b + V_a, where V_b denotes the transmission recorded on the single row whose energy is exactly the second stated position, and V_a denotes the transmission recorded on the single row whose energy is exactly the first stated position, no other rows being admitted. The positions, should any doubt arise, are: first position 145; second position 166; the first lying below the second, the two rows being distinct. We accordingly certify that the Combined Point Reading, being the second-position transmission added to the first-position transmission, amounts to 563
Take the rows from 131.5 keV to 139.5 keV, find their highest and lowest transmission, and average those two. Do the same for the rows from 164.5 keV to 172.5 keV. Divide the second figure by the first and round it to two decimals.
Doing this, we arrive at 1.26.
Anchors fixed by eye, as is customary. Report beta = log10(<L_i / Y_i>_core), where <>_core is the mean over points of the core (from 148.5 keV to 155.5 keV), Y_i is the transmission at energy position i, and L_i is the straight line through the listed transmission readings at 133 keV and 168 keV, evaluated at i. 0.008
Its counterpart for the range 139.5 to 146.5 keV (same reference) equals 0.009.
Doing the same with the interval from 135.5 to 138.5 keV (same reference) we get -0.015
